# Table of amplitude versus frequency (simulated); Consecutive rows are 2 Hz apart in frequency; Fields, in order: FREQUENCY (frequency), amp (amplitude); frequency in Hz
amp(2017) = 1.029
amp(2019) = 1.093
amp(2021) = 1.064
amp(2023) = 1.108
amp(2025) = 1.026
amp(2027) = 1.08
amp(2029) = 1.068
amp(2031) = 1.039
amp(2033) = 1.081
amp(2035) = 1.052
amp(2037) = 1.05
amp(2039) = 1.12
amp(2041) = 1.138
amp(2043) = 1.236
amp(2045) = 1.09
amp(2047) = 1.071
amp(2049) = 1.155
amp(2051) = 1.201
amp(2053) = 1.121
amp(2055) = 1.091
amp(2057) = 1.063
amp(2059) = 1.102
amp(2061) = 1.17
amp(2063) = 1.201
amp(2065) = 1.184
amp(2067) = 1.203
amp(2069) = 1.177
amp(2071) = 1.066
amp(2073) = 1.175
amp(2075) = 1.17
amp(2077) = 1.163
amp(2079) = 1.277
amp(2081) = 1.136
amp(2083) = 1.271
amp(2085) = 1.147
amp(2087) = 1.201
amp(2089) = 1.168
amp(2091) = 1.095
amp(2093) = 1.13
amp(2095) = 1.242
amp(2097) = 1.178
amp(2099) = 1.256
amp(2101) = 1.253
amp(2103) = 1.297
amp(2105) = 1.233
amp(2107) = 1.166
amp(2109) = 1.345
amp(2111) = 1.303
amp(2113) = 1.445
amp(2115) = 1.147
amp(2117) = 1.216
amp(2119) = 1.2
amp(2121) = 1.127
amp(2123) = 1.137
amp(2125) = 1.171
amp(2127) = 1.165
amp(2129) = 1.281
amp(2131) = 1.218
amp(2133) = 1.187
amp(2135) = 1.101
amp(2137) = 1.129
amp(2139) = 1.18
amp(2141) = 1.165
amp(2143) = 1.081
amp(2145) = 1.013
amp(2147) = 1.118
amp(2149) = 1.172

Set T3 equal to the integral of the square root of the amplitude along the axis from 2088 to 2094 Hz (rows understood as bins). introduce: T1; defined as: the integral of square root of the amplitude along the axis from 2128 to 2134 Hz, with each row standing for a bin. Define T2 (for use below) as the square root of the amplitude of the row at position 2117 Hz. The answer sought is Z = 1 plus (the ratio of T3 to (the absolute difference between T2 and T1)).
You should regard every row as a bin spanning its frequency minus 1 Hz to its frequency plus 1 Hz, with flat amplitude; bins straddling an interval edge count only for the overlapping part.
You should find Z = 2.15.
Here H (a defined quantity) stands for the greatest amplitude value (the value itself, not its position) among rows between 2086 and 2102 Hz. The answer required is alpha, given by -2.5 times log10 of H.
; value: -0.25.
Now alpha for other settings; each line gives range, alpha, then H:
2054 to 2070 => -0.20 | 1.203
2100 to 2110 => -0.32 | 1.345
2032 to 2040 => -0.12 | 1.12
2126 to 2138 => -0.27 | 1.281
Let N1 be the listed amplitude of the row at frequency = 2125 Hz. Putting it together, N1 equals 1.171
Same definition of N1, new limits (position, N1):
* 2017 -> 1.029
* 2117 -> 1.216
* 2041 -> 1.138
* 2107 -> 1.166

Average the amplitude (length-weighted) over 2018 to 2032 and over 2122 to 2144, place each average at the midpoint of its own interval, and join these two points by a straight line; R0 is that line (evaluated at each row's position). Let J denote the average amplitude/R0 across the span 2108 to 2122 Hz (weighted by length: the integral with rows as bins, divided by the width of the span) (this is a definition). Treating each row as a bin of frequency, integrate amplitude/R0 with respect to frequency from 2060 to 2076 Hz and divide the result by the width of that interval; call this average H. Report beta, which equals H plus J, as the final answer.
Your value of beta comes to 2.15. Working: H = 1.06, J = 1.09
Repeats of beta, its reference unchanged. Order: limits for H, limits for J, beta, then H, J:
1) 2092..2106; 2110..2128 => 2.13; 1.08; 1.05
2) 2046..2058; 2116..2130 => 2.05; 1.02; 1.03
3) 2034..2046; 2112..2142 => 2.06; 1.03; 1.03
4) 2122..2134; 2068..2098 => 2.08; 1.03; 1.05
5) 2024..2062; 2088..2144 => 2.06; 1.02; 1.04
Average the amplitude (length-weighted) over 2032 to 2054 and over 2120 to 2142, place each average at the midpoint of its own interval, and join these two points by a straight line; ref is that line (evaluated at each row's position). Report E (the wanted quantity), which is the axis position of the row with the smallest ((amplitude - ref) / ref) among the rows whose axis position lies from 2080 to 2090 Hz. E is 2081 Hz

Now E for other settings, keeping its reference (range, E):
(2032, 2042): 2037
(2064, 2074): 2071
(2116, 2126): 2121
